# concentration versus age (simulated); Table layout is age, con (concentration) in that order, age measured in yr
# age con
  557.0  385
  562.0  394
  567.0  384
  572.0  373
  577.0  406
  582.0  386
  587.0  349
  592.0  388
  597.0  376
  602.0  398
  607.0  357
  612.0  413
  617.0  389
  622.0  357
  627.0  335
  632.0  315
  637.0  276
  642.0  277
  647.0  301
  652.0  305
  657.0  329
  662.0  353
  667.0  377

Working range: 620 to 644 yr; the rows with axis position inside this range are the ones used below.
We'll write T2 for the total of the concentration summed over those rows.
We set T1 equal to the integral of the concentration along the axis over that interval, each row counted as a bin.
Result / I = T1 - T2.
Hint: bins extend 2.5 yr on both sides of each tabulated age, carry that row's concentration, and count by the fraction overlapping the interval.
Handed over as 5923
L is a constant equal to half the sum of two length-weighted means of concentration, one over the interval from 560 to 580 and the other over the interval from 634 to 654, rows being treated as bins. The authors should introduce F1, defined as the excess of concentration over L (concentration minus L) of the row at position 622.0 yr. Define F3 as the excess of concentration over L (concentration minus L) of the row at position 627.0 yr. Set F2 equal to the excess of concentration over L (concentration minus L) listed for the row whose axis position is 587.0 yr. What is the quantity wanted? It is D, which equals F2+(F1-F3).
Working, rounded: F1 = 17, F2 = 9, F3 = -5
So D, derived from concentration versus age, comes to 31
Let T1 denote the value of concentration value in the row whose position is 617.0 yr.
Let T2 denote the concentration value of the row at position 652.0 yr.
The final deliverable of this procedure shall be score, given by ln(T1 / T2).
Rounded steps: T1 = 389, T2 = 305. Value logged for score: 0.243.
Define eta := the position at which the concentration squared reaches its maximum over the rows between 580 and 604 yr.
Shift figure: 602.0 yr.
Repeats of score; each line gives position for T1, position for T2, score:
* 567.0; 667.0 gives 0.018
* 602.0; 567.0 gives 0.036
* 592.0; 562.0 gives -0.015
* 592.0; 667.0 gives 0.029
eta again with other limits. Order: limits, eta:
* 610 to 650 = 612.0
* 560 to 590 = 577.0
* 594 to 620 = 612.0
